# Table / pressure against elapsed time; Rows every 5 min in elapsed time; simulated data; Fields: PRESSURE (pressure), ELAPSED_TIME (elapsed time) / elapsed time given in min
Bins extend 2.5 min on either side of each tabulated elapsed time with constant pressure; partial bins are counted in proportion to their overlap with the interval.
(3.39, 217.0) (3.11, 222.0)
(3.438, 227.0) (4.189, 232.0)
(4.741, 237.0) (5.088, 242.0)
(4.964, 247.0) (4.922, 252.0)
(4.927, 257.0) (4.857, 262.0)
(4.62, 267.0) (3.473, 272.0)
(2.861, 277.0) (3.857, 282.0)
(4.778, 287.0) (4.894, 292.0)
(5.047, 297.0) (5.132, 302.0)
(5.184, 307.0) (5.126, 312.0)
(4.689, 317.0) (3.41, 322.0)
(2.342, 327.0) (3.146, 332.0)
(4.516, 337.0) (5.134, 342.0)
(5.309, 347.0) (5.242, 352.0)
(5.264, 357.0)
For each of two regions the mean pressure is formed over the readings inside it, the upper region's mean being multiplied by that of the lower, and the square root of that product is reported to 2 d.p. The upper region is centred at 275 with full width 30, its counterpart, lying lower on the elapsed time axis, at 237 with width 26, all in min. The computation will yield 4.27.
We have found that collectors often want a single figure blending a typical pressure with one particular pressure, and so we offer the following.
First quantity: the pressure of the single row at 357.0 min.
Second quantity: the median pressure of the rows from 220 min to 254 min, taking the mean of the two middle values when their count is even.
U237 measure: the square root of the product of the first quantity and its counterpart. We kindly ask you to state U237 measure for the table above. 5.00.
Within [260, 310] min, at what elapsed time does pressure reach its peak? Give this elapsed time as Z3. 307.0 min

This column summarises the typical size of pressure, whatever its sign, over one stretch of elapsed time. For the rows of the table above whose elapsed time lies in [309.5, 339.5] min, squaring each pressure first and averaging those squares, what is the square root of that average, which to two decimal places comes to 3.99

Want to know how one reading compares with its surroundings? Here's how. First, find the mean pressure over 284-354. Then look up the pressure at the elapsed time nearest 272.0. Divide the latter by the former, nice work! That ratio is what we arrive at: 0.76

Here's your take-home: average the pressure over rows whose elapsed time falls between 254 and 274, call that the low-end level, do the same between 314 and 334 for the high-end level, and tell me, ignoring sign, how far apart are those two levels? 1.1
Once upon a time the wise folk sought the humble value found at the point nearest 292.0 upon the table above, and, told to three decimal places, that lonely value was 4.894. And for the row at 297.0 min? 5.047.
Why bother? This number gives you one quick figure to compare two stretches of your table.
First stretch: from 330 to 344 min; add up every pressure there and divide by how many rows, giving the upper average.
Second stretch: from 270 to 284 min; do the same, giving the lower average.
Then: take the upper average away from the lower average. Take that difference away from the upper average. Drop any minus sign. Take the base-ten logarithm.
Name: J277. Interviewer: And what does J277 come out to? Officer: 0.71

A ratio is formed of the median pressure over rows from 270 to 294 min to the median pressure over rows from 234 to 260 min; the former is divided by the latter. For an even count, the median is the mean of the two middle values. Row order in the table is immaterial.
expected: 0.78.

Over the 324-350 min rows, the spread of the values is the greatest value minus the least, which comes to 3.0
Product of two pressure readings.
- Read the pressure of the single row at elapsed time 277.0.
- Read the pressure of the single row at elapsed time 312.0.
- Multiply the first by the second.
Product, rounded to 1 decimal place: 14.7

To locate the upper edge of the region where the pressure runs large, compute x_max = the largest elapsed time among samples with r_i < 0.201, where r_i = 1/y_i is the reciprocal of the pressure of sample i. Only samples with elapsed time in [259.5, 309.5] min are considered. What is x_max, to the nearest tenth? 307.0 min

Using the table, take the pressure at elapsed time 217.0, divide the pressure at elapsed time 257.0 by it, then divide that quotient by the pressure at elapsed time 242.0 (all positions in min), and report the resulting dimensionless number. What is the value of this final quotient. 0.29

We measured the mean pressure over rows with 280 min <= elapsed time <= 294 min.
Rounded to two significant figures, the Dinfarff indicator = 4.5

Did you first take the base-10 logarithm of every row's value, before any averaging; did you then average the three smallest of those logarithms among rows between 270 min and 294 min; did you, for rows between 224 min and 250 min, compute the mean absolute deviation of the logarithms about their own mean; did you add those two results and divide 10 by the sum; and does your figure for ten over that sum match 17.2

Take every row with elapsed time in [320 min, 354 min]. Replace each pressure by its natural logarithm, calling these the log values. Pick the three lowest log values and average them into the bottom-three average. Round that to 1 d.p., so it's 1.1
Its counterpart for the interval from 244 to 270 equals 1.6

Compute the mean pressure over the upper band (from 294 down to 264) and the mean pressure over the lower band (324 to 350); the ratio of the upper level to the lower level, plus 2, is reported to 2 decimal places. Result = 3.00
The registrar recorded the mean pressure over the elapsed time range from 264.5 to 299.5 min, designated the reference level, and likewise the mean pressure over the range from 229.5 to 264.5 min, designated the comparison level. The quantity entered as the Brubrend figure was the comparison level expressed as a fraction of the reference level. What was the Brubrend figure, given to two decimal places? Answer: 1.14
